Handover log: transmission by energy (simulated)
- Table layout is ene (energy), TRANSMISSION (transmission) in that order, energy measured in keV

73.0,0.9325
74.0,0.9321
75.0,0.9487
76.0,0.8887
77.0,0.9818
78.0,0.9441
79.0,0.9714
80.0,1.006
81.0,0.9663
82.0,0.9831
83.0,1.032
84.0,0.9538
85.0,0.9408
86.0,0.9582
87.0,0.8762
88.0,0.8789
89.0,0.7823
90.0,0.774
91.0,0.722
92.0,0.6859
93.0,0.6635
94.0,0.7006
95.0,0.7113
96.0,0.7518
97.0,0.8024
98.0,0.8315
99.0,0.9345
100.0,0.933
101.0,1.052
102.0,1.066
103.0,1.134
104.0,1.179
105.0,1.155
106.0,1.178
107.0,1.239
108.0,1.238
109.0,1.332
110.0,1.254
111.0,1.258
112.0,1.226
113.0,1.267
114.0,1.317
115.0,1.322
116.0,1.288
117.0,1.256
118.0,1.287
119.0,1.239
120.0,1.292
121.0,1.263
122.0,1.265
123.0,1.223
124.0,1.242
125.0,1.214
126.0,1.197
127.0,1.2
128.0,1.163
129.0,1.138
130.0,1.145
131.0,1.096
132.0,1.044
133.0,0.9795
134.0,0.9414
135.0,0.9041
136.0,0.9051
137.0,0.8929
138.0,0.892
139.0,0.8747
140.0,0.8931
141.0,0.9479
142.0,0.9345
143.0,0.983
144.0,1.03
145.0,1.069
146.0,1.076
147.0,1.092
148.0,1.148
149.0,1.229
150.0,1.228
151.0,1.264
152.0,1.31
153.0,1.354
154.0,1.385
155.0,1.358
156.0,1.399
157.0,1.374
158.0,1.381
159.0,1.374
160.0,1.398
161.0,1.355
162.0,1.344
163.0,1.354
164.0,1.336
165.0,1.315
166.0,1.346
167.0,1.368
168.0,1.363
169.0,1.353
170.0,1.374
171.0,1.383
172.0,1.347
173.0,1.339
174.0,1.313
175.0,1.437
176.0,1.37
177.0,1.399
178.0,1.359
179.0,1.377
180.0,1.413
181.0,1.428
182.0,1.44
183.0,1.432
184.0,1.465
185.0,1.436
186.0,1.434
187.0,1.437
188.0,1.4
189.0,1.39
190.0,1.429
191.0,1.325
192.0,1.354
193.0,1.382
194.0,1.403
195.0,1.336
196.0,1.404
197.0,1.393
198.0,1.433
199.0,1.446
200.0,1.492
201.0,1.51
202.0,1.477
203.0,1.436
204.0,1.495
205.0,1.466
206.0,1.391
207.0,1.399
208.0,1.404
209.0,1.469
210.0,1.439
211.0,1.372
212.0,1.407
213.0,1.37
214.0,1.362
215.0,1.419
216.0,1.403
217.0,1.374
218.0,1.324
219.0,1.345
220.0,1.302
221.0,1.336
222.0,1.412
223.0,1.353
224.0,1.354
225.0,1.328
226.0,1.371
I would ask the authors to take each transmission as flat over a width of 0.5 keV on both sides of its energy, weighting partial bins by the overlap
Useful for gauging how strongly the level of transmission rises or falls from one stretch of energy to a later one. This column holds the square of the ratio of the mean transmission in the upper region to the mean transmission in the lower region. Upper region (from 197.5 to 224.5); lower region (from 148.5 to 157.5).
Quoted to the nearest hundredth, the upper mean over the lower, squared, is 1.13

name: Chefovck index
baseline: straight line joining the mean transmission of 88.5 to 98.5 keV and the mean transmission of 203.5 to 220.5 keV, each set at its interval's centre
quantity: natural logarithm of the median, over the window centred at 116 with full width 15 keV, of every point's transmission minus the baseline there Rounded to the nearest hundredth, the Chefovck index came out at -0.89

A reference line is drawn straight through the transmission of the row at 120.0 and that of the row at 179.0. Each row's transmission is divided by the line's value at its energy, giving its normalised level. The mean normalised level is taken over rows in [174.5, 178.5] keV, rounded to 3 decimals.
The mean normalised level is 1.013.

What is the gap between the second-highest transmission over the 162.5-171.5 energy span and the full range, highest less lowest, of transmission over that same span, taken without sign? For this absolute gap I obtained 1.31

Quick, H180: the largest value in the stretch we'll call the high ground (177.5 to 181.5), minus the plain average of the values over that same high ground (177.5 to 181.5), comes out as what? 0.034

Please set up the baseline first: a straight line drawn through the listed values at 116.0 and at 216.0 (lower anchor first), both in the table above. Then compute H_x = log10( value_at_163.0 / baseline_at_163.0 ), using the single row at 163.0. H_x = 0.004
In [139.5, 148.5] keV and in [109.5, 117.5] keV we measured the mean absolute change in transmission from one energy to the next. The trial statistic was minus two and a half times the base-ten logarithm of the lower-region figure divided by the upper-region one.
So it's 0.2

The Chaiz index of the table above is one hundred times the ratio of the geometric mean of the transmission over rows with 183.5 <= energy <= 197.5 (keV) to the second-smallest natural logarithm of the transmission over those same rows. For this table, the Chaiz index 483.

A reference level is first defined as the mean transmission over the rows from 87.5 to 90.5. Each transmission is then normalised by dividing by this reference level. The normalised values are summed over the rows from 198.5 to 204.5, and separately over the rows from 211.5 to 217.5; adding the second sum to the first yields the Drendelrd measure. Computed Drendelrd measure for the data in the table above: 21.2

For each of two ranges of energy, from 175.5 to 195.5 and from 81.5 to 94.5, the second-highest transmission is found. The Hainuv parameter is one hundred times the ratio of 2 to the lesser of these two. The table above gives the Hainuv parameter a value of 203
